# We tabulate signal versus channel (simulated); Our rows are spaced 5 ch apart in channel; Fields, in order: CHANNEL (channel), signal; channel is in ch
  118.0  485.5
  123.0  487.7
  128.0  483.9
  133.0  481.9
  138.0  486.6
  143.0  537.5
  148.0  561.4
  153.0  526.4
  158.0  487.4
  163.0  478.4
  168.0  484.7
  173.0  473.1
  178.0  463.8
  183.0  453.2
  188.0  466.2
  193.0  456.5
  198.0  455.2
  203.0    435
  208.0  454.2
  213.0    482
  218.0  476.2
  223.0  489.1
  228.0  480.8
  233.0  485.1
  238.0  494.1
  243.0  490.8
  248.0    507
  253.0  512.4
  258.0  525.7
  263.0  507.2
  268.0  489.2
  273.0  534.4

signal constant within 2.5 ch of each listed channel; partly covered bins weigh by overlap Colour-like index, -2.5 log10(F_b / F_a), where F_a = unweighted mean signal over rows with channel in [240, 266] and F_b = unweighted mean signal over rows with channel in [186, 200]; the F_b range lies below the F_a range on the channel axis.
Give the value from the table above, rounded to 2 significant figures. 0.11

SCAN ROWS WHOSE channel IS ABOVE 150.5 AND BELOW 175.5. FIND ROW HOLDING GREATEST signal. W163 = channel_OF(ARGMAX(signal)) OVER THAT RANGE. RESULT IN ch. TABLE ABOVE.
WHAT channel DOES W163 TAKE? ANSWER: 153.0 ch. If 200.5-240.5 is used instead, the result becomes 238.0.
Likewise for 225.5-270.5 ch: 258.0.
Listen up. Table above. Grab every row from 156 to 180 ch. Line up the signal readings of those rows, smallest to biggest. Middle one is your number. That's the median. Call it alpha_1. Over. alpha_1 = 478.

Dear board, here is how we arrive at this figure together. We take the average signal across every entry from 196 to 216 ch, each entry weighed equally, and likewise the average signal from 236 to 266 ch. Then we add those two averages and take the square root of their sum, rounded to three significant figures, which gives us 31.0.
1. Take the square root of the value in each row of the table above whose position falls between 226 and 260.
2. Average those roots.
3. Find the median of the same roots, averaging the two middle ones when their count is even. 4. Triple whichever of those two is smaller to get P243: 66.7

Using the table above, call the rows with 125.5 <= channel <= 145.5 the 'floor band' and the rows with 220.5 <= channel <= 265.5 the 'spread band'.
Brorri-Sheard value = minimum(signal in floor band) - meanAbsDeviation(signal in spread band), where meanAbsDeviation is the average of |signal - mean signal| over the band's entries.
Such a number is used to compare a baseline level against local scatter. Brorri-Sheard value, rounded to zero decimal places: 470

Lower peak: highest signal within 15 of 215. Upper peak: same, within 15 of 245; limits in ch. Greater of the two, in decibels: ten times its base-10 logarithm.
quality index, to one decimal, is 27.2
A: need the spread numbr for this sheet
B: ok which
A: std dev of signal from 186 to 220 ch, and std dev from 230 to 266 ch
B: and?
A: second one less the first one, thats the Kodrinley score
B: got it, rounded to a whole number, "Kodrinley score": -2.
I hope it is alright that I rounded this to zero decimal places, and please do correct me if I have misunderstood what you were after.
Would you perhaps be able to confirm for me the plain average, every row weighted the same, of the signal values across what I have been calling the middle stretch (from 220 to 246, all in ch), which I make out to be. 488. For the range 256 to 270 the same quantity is 507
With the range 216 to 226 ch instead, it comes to 483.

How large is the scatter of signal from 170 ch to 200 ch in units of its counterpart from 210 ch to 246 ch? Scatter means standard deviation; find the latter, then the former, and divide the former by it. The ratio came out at 1.2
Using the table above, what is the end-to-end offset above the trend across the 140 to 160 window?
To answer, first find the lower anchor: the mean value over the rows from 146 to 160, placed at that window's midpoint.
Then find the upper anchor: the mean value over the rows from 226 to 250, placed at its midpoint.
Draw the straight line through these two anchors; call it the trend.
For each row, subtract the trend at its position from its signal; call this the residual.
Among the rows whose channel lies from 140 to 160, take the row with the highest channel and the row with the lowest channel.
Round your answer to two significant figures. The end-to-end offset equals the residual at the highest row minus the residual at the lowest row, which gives -44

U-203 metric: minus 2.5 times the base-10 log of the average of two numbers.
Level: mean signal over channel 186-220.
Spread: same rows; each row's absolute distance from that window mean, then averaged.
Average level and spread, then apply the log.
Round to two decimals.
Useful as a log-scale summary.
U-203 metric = -5.93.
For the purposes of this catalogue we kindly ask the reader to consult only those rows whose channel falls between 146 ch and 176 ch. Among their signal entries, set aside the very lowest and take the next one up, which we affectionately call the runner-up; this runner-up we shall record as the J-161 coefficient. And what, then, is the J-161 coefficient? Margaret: 478.4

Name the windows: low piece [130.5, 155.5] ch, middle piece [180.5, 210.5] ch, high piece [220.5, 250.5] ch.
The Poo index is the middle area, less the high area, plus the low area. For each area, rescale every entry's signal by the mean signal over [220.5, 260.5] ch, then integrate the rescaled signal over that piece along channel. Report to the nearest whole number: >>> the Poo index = 24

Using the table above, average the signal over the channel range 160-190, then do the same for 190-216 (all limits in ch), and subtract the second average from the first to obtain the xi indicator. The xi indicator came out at 13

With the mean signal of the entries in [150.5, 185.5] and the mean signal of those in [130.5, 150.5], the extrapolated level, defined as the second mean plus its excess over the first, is 553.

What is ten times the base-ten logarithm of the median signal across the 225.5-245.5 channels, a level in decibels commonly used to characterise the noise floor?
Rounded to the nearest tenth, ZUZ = 26.9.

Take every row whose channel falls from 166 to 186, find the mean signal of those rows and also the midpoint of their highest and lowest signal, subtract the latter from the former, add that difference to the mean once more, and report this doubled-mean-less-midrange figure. 468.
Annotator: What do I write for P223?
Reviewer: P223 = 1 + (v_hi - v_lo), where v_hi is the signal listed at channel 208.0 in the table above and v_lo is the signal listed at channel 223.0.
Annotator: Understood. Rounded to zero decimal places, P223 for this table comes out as -34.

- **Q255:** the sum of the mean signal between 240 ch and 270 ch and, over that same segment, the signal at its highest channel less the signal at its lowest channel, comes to 504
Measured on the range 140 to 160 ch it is 478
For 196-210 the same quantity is 447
